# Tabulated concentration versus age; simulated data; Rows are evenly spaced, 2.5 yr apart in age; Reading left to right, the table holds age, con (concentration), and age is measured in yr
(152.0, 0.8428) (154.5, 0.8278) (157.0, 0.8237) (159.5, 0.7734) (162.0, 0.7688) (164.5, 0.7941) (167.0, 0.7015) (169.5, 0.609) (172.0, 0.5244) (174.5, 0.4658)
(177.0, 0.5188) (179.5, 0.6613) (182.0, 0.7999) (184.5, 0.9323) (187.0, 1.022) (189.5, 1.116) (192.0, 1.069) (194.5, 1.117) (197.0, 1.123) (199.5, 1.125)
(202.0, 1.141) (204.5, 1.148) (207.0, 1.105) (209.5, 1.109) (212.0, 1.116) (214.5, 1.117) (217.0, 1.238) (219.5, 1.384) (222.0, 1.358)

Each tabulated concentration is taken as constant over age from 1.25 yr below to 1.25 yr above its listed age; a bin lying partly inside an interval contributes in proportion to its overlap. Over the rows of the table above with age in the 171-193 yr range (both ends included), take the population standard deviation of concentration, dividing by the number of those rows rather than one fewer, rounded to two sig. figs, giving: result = 0.24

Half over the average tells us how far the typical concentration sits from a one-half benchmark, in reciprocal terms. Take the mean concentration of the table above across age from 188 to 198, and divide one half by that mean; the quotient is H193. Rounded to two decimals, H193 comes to 0.45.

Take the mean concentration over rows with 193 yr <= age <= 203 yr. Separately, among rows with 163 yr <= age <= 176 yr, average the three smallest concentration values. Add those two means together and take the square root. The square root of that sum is 1.29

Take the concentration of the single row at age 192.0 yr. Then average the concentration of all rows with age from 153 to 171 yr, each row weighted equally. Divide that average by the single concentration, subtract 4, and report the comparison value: -3.29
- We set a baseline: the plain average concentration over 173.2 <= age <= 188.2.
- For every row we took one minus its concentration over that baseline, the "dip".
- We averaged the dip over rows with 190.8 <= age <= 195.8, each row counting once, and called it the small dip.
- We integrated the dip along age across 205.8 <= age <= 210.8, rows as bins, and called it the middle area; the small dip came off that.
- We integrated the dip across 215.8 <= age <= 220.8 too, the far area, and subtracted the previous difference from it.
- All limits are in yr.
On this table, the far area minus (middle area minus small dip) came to -1.9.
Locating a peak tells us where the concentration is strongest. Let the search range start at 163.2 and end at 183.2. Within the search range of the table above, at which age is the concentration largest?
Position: 182.0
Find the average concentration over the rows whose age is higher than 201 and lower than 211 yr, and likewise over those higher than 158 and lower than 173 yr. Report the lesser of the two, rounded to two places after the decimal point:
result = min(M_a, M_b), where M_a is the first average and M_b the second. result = 0.70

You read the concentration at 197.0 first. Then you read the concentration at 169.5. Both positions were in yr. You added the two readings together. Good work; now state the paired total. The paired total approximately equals 1.73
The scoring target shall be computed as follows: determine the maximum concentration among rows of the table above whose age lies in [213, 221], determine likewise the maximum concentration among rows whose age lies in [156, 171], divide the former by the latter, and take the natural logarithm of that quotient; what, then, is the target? 0.52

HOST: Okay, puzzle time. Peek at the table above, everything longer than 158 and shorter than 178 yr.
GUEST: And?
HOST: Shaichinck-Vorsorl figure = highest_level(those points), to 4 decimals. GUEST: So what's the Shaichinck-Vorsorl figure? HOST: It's 0.7941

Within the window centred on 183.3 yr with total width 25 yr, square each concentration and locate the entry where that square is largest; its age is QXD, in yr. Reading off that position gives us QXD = 194.5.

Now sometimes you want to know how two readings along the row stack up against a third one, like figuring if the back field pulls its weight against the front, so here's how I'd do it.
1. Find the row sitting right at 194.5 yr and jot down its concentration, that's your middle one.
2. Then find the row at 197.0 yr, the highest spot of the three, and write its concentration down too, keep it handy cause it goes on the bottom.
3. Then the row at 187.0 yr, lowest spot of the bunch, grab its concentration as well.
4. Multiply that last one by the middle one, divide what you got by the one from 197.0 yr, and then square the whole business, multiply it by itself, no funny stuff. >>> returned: 1.0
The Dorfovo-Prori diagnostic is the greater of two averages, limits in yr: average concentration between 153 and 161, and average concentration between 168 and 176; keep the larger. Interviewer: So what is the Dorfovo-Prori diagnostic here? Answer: 0.81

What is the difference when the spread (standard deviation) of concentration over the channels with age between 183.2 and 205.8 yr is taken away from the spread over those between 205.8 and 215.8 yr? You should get -0.06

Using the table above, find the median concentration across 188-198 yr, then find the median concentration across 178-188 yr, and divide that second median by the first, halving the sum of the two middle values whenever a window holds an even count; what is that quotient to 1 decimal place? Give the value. 0.8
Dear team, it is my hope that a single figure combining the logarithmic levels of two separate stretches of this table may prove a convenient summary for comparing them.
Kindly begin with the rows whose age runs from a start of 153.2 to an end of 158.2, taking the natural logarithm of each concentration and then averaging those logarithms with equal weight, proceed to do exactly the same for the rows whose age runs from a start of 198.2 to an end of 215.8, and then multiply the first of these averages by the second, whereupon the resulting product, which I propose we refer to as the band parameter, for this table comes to -0.022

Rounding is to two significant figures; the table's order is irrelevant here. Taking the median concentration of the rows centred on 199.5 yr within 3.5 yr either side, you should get 1.1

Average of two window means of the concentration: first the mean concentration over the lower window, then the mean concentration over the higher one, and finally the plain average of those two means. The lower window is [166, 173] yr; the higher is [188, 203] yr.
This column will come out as 0.86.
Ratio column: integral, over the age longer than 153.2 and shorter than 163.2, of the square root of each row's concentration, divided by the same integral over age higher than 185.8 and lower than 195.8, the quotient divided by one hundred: 0.0086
